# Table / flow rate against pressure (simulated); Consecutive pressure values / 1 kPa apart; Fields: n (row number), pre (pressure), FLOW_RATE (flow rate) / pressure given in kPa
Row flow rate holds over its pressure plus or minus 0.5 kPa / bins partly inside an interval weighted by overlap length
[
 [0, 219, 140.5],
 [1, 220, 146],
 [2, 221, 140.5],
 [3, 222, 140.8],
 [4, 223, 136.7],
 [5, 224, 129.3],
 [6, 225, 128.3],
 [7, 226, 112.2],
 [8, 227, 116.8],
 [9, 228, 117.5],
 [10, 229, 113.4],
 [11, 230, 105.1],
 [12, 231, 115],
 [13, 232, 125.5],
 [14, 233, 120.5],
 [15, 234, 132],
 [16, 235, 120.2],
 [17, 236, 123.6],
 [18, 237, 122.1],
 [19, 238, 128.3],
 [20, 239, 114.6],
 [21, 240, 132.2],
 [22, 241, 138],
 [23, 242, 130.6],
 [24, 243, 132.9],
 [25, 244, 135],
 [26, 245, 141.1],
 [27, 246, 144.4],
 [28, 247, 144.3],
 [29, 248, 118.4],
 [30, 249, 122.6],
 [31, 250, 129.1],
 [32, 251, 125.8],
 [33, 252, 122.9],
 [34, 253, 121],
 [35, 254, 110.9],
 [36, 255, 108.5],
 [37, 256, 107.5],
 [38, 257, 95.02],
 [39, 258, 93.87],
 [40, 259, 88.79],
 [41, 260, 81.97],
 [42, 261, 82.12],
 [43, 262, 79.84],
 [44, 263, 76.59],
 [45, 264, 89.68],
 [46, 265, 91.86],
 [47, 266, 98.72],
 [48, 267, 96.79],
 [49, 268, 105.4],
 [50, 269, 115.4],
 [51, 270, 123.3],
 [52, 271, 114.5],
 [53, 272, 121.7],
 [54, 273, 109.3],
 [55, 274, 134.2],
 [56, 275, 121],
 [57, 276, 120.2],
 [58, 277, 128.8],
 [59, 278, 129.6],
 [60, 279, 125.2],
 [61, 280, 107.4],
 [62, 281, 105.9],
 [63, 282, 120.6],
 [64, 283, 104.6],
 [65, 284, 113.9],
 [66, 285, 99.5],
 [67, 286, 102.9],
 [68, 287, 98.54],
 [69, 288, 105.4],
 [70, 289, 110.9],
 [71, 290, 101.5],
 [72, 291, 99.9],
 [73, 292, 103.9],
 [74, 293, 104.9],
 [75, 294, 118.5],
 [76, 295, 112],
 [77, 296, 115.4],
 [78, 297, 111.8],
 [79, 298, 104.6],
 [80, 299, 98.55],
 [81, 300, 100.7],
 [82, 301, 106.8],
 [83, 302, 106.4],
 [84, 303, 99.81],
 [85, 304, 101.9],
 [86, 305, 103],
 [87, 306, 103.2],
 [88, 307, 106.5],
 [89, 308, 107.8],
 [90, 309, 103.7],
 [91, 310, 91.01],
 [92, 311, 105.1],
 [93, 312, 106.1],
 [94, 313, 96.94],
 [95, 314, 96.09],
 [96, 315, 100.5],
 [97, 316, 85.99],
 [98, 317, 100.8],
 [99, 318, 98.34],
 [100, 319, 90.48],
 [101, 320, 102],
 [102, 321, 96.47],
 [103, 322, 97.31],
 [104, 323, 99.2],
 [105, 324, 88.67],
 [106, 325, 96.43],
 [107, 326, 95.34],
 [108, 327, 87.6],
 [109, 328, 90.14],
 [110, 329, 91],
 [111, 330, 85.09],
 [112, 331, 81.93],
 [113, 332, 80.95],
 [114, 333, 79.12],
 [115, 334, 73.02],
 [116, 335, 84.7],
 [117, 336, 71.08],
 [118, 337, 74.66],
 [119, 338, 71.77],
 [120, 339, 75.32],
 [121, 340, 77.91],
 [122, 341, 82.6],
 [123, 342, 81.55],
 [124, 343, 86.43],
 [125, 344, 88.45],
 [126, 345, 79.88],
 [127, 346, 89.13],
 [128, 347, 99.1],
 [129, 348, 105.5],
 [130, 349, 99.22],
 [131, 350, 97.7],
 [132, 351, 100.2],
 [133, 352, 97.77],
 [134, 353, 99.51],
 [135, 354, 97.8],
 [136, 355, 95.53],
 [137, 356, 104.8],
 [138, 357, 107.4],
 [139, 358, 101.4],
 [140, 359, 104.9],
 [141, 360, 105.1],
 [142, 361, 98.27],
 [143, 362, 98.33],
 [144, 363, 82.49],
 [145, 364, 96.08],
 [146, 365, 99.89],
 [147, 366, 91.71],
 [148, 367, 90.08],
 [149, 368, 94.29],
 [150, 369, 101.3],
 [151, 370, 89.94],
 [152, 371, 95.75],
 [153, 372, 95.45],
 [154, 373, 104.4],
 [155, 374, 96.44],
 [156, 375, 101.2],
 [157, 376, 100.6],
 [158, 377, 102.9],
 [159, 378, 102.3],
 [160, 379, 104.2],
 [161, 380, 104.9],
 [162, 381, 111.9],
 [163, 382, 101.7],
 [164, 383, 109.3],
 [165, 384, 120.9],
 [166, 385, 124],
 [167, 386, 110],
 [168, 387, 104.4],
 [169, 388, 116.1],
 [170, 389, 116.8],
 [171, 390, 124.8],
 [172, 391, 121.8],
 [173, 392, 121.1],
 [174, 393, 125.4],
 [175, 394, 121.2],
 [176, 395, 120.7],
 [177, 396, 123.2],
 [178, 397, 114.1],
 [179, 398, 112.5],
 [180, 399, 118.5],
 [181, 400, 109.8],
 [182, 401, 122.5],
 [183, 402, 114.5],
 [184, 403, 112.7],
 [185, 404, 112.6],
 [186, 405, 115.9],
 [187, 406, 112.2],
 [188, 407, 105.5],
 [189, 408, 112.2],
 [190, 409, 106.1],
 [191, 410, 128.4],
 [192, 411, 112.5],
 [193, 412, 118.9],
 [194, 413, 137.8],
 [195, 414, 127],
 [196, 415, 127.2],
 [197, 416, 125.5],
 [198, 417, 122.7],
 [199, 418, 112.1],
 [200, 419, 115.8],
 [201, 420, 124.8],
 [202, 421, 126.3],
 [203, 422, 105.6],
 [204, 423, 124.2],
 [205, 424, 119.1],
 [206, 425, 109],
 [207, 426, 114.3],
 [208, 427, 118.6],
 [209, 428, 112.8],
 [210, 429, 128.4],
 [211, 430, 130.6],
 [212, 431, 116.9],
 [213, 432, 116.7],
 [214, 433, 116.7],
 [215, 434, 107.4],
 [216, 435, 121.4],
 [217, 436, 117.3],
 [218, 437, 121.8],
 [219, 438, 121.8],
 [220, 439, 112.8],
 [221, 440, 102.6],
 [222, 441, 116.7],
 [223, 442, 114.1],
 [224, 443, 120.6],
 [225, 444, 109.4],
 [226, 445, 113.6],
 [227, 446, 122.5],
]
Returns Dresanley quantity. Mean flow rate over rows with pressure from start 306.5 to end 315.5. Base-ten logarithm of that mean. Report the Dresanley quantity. 2.01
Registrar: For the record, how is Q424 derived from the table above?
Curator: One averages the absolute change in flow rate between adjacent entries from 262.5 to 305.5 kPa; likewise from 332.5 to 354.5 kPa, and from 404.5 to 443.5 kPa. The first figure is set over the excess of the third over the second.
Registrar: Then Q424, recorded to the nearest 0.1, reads 2.5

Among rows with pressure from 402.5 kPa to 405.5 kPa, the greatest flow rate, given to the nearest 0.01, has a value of 115.90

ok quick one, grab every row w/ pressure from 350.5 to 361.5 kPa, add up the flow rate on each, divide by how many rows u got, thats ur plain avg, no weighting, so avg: 101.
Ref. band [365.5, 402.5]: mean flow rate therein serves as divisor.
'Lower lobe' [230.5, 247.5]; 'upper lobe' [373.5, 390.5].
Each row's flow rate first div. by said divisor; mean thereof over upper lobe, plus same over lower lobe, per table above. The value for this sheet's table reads 2.2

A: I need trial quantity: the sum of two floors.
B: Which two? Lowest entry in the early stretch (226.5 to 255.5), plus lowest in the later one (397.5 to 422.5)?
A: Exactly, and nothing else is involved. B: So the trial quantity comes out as 211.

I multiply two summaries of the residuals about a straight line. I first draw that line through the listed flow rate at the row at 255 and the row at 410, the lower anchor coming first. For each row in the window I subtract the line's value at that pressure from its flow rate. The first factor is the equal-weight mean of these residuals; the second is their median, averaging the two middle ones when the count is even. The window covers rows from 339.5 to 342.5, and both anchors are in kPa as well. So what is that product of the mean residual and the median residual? 1481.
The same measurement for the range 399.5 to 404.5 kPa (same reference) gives 192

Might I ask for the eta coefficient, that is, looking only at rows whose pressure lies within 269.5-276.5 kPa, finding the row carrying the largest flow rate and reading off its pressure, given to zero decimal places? 274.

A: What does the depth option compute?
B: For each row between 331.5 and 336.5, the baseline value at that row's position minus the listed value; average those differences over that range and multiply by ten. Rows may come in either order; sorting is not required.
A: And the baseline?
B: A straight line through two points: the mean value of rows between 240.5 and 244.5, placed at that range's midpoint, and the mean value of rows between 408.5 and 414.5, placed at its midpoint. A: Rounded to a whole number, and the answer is 497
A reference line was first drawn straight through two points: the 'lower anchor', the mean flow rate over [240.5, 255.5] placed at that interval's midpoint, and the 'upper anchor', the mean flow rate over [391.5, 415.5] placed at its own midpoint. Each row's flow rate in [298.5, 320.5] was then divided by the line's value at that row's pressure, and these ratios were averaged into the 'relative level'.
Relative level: 0.81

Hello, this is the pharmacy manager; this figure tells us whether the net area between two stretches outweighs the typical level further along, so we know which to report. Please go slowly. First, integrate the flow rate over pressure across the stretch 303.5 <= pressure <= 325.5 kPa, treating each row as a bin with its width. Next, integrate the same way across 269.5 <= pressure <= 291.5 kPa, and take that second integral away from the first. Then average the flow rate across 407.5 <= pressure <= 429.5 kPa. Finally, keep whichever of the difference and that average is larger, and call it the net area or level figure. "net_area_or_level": 120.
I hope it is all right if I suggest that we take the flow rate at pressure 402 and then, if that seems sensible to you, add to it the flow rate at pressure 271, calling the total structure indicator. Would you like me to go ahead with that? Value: 229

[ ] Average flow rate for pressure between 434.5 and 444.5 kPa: 116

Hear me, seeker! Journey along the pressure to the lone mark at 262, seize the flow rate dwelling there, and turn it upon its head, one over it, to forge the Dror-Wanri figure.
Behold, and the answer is 0.0125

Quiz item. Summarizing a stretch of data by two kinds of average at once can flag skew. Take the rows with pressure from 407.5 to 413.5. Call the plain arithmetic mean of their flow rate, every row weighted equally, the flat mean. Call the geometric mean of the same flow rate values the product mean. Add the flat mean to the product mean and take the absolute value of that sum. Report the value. 238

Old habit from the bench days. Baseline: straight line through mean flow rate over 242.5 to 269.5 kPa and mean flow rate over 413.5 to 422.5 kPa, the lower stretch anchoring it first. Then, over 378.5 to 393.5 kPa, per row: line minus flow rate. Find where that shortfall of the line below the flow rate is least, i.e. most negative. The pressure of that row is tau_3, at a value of 393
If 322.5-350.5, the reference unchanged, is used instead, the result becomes 348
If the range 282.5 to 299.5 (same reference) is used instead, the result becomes 294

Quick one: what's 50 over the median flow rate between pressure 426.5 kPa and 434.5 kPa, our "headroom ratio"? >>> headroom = 0.43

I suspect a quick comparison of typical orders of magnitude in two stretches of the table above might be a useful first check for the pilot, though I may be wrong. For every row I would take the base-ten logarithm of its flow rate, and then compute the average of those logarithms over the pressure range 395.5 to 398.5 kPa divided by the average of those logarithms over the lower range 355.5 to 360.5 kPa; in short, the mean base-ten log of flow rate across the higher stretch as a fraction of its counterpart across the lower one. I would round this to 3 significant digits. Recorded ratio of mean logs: 1.02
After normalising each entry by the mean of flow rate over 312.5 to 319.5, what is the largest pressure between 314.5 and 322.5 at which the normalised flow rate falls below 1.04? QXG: 322 kPa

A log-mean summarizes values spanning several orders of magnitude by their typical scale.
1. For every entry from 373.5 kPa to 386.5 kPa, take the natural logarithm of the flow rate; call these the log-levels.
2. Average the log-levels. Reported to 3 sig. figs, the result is 4.67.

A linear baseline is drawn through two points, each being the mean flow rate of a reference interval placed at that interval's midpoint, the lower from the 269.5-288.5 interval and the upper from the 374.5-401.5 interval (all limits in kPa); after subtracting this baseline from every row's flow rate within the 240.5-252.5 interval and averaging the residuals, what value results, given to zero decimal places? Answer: 17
